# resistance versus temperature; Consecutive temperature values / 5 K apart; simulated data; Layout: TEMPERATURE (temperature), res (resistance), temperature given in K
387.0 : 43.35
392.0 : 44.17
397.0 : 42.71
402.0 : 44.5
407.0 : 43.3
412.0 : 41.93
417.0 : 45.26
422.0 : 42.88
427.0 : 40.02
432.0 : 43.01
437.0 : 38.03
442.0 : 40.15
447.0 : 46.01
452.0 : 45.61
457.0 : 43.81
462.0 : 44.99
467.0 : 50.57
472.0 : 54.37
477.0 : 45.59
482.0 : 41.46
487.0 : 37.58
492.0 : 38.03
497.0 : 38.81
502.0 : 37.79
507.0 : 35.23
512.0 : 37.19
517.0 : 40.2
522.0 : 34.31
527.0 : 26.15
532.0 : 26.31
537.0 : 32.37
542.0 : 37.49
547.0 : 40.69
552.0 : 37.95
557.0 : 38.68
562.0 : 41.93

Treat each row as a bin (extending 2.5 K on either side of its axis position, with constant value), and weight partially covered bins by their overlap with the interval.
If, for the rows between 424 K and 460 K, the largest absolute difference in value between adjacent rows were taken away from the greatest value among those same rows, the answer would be 40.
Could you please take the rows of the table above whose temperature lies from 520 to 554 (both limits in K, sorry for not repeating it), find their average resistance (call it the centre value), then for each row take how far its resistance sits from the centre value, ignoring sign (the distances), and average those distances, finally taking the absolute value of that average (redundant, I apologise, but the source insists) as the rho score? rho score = 4.6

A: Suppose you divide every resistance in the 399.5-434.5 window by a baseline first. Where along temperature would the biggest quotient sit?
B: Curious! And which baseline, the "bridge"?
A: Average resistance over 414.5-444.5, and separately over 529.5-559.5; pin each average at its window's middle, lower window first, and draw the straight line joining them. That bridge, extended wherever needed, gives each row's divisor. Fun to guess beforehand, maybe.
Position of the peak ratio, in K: 417.0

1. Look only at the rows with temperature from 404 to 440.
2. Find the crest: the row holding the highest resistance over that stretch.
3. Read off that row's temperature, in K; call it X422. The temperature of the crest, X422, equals 417.0 K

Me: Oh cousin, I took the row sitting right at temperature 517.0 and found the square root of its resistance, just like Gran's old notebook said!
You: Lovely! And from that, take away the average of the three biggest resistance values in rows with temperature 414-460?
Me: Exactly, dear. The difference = -39.3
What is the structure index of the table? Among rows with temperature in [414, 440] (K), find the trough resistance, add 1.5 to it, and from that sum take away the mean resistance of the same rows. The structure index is -2.3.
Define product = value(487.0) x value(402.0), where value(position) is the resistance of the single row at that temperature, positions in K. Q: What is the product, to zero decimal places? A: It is 1672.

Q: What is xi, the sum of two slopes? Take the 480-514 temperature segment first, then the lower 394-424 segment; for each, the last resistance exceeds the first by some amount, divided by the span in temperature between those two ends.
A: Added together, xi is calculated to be -0.14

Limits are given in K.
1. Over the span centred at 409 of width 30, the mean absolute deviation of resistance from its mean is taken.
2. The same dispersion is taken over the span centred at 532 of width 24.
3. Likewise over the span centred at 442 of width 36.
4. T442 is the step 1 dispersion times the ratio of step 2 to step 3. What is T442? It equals 1.5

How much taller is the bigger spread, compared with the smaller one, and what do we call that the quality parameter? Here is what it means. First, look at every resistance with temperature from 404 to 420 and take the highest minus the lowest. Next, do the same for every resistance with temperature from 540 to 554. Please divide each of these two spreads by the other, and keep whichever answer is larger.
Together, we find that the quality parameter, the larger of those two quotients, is 1.0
